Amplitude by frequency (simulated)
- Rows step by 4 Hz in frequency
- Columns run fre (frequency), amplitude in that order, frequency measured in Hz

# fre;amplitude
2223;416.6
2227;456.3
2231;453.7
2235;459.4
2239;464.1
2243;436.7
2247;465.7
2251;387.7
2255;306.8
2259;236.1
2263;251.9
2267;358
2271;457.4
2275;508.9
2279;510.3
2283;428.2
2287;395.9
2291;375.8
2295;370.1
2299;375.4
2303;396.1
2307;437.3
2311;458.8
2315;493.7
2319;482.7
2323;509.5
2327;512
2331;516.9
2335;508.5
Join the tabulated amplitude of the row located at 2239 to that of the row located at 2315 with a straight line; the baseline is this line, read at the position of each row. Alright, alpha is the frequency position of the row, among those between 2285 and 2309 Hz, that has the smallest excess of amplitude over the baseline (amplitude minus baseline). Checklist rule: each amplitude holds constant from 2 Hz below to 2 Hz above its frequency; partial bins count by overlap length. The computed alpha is 2295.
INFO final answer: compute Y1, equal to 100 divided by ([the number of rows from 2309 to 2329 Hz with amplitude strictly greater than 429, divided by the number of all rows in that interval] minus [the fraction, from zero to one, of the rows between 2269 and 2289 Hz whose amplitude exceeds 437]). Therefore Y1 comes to 250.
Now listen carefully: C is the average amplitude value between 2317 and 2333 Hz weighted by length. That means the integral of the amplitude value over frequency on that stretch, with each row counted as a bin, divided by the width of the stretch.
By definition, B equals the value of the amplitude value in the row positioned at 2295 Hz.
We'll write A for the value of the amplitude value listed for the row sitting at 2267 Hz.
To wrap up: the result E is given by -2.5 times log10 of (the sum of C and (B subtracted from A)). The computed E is -6.73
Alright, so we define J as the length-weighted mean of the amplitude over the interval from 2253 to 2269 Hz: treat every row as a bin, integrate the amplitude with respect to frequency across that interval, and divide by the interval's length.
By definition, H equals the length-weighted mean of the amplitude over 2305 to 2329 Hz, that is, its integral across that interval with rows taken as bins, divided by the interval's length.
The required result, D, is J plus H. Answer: 771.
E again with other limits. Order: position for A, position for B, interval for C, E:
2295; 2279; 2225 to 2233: -6.25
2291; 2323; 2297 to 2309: -6.08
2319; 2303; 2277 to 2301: -6.74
